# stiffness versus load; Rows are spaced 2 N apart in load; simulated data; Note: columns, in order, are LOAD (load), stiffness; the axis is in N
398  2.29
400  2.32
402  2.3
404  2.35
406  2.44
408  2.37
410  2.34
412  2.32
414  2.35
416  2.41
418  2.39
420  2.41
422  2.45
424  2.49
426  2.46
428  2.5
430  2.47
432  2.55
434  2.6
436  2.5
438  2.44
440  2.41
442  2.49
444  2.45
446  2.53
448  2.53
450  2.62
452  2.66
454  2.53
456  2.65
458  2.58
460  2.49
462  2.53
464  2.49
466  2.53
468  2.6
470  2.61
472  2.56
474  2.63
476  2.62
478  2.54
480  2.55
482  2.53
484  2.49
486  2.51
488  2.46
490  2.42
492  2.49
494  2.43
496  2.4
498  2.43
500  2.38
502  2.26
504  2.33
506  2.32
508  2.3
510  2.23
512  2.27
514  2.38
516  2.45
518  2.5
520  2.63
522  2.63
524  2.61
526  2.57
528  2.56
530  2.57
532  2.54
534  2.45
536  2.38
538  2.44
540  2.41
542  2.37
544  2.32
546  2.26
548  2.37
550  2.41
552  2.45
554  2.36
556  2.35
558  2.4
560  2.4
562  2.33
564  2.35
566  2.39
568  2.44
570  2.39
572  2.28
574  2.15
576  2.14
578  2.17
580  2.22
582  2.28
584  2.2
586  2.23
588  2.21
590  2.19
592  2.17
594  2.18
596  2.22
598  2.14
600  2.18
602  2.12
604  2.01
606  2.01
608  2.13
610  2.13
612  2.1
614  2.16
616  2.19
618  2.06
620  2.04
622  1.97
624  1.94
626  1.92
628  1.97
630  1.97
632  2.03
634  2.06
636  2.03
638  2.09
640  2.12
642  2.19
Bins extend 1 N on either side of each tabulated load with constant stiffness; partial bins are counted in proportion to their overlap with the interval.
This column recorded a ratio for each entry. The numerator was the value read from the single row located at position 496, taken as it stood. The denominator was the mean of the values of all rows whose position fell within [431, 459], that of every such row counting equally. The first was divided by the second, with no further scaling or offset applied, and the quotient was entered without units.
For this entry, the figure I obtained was 0.95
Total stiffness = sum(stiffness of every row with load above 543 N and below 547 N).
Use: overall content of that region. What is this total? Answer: 4.6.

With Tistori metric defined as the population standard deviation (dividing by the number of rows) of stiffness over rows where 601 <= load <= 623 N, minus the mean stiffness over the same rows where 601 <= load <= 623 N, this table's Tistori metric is -2.02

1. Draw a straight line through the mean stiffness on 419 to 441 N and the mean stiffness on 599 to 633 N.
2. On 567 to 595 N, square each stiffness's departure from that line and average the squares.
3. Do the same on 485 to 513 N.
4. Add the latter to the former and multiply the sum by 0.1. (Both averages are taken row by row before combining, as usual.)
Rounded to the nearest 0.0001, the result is 0.0023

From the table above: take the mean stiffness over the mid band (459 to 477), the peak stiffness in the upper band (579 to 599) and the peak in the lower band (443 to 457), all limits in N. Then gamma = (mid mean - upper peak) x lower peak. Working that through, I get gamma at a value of 0.75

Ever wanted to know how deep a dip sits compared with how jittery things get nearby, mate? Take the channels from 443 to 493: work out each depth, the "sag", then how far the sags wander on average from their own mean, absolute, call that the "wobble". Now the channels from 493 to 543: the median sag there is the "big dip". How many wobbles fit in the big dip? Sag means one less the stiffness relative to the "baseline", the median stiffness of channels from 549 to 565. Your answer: -1.0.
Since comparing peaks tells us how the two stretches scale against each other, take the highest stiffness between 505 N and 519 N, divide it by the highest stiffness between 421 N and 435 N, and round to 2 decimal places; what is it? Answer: 0.96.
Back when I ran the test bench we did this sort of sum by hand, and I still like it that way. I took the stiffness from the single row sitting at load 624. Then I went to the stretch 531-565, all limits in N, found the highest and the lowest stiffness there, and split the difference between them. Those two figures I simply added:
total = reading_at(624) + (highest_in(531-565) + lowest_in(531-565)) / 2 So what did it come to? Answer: 4.34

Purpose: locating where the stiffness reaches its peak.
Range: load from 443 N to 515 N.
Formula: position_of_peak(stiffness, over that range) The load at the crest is 452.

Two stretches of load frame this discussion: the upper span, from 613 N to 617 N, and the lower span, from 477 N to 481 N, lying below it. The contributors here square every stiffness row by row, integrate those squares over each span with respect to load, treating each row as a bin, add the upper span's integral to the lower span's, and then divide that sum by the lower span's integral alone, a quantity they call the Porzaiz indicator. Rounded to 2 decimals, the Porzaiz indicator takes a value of 1.73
